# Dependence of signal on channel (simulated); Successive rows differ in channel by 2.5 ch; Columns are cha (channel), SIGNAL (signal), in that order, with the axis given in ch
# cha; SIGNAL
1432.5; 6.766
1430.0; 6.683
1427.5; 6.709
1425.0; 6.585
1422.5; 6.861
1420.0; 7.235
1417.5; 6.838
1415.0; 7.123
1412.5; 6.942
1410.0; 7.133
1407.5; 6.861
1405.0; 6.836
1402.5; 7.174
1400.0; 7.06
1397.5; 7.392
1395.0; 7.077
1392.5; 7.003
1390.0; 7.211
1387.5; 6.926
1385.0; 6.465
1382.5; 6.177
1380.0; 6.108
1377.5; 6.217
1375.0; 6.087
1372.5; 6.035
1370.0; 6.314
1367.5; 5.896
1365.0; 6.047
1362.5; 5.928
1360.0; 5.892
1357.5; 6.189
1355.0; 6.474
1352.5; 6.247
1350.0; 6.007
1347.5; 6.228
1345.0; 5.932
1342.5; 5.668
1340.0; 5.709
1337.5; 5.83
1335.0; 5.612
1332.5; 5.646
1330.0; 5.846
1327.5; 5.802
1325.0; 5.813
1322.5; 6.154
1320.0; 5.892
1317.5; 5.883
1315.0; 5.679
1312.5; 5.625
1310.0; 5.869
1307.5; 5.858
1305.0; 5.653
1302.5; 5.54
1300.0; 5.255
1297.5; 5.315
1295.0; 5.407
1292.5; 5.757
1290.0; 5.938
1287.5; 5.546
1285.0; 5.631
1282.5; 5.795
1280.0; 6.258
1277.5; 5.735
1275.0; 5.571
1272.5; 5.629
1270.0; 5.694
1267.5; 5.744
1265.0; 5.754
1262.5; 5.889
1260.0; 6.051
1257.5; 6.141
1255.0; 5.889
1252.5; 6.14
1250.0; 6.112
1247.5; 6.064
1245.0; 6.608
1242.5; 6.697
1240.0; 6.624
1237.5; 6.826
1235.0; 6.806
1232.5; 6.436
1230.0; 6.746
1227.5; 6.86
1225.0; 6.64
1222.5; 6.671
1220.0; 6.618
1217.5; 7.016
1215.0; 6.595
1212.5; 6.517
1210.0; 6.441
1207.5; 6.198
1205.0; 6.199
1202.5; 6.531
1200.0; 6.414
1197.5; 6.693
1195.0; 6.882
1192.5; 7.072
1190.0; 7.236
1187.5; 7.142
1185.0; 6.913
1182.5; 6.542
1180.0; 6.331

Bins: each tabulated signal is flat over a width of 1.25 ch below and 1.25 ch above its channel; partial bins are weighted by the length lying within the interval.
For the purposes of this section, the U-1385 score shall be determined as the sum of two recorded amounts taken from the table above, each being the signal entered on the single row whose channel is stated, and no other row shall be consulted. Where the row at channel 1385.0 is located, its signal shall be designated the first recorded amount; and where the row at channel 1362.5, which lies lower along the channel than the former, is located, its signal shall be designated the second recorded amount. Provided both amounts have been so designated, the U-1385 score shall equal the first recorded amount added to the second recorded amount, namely 12.4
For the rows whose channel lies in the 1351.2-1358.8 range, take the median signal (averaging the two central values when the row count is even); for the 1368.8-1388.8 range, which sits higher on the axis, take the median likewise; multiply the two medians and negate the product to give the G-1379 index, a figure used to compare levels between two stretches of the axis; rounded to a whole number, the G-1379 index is -39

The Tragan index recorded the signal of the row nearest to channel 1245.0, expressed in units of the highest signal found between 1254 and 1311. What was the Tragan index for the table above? 1.06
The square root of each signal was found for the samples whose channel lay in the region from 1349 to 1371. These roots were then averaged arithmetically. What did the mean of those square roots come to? 2.47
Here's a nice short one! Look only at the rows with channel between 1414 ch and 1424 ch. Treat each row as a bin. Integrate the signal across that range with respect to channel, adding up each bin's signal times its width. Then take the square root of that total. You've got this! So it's 8.4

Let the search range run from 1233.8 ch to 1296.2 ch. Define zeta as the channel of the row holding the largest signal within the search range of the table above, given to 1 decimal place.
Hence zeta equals 1237.5 ch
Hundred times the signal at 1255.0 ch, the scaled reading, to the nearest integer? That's 589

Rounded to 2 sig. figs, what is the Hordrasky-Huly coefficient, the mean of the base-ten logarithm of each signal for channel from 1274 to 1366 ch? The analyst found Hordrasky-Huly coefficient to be 0.76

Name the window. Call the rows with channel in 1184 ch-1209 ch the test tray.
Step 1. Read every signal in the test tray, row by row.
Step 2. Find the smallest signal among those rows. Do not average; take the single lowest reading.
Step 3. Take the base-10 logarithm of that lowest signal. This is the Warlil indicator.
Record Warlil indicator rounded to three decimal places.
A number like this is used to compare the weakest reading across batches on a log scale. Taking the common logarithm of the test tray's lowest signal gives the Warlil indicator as 0.792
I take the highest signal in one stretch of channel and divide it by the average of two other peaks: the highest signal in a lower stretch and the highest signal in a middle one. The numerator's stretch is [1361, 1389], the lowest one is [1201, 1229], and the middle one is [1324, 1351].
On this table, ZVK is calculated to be 1.05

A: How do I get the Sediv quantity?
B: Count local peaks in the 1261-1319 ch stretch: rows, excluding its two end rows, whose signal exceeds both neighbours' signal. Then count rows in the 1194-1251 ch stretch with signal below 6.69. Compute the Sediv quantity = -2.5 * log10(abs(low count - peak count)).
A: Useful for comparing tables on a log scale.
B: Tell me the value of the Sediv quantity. -2.70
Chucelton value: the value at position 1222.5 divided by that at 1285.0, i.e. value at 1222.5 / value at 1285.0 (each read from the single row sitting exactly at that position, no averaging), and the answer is 1.18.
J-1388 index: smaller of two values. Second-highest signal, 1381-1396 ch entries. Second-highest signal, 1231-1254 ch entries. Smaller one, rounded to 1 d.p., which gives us 6.8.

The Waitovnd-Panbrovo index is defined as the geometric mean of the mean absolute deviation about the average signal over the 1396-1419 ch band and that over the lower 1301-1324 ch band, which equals 0.15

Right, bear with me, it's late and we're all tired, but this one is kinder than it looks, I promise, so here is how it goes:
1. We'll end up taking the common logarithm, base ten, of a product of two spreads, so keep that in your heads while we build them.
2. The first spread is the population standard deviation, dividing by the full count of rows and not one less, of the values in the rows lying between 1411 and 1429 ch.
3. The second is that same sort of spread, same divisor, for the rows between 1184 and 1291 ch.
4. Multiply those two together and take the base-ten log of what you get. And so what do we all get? -1.0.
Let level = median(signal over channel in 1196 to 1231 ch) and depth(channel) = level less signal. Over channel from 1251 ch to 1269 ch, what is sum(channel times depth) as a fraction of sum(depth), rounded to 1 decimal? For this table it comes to 1260.9 ch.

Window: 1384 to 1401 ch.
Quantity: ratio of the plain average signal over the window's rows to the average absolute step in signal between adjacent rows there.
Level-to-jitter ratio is 25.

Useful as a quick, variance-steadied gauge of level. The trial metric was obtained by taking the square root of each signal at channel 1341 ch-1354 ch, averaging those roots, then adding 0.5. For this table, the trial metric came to 2.95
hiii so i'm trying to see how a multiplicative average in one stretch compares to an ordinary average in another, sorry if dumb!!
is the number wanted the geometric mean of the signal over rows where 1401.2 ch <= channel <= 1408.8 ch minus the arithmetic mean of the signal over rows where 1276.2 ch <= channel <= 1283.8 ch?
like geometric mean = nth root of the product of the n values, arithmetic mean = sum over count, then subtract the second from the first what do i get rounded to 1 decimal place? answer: 1.0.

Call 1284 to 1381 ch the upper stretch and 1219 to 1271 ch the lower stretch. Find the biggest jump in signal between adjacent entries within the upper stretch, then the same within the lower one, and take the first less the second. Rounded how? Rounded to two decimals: -0.13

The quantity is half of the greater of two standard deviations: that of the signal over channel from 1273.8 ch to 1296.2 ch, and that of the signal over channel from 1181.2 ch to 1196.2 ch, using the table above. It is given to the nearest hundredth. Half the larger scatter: 0.12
